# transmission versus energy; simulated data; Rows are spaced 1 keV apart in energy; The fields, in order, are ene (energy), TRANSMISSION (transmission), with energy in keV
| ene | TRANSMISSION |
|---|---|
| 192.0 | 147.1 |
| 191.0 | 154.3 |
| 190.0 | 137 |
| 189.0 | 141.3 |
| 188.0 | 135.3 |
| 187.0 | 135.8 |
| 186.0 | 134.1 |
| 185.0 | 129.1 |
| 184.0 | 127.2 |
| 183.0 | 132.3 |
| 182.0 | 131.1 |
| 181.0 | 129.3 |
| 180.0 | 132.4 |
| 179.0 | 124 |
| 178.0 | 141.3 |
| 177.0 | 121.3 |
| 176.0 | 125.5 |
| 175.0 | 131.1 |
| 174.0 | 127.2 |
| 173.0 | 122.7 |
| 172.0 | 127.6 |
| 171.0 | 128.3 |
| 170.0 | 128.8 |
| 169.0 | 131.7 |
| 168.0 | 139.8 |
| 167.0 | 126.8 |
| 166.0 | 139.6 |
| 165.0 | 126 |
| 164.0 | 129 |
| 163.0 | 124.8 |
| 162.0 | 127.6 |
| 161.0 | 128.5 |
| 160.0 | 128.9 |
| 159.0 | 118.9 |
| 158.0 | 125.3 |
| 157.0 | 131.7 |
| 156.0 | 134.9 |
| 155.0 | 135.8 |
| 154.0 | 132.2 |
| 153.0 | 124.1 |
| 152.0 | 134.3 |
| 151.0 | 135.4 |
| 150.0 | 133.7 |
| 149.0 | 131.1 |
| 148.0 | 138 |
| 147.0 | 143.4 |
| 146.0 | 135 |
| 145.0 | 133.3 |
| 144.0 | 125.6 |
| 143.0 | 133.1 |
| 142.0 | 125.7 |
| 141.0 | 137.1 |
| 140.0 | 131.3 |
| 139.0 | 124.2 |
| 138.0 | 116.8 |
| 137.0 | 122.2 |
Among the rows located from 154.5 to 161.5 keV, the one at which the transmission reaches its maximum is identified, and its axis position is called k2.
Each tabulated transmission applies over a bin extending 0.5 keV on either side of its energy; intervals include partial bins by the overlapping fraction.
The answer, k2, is 155.0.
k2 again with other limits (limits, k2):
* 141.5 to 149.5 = 147.0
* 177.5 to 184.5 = 178.0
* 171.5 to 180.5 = 178.0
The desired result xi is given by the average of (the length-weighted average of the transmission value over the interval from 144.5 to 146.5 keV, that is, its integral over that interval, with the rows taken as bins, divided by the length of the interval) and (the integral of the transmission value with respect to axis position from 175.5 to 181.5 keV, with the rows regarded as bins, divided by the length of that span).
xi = 132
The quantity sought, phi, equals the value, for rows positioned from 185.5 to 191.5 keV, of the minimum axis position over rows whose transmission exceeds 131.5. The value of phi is 186.0 keV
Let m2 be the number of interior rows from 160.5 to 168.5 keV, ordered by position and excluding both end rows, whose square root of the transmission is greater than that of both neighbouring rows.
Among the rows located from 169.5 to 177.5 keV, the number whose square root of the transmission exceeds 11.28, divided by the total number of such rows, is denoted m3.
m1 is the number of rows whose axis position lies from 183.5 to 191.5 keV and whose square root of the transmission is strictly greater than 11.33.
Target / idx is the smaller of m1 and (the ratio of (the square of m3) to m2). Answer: 0.125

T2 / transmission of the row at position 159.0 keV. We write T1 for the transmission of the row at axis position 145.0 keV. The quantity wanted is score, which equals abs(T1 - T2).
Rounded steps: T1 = 133.3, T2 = 118.9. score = 14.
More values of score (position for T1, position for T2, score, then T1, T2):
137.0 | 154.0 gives 10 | 122.2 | 132.2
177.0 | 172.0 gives 6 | 121.3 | 127.6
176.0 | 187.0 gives 10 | 125.5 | 135.8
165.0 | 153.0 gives 2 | 126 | 124.1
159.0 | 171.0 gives 9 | 118.9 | 128.3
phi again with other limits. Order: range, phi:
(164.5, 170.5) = 166.0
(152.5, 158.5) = 154.0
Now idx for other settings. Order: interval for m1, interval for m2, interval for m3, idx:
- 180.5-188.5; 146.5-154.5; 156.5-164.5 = 0.391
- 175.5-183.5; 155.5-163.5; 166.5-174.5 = 0.391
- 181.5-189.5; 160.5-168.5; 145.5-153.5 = 0.383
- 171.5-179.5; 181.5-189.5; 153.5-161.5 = 0.281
